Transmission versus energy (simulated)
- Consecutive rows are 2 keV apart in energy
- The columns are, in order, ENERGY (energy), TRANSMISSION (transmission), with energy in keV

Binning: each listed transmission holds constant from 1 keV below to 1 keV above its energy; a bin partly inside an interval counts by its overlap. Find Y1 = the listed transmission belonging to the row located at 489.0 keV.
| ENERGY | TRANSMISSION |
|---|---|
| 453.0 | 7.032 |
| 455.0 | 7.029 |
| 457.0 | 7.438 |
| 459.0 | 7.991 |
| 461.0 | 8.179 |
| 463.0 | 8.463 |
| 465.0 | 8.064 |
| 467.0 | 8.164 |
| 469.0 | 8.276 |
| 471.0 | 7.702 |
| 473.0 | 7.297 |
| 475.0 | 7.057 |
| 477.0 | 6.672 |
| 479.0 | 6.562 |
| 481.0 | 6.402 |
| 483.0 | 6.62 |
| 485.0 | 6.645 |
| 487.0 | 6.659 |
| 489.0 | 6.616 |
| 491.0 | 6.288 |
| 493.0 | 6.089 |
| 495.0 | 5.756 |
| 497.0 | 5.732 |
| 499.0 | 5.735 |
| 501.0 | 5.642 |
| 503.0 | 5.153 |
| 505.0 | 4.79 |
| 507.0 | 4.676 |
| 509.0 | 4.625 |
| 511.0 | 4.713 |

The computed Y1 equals 6.616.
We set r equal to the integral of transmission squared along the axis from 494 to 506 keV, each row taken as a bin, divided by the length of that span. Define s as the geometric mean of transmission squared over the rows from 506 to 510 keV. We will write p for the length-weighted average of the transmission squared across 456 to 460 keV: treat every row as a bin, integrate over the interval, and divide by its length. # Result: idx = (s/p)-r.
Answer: -30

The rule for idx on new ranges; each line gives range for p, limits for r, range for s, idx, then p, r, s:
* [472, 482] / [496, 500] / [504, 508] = -32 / 46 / 33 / 22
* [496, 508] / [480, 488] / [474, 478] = -42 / 28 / 43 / 47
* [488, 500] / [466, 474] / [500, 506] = -61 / 37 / 62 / 27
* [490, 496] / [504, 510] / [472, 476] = -21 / 37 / 22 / 51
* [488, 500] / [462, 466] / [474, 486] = -67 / 37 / 68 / 44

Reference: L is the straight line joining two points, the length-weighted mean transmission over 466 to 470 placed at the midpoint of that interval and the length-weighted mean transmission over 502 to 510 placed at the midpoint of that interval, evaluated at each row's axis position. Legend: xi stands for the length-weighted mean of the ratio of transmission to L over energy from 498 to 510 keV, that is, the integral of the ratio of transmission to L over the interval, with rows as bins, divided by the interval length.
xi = 1.02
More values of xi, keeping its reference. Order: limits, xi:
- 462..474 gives 0.97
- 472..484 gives 0.92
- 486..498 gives 1.02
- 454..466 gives 0.88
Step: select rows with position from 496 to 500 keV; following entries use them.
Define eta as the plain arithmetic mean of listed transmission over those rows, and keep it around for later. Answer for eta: 5.7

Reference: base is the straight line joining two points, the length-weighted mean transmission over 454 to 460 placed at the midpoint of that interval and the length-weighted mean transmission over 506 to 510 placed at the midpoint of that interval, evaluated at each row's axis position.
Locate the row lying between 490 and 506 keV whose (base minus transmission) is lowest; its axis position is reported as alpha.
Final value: 491.0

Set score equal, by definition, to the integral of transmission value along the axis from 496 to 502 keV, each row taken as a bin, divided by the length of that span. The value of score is 5.7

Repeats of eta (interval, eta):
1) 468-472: 8.0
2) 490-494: 6.2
